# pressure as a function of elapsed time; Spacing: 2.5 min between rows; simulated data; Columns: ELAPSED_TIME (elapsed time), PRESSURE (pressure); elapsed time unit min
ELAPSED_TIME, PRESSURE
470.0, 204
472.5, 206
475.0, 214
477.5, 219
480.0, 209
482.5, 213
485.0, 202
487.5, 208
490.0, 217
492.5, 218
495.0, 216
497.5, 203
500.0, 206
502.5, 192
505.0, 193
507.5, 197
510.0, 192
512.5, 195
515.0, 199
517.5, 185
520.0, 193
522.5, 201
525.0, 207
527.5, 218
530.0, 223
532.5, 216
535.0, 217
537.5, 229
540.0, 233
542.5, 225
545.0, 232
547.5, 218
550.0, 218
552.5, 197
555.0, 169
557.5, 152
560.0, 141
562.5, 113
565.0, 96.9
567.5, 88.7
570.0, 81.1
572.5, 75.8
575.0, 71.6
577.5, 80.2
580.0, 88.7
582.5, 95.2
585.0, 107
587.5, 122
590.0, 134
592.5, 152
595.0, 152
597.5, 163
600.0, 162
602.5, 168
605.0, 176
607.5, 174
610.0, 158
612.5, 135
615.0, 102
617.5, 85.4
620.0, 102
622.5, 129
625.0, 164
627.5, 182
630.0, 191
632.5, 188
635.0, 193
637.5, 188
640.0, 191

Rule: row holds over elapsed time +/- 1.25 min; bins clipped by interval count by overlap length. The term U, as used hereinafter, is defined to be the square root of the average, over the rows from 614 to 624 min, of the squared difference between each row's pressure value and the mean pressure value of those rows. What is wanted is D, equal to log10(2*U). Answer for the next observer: 1.5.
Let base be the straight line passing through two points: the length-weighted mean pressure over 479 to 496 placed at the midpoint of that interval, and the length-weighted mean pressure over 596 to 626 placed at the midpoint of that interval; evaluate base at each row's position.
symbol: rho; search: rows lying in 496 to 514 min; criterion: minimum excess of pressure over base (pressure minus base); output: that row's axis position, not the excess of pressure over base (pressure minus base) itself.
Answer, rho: 502.5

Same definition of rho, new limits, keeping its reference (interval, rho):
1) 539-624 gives 575.0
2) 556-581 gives 575.0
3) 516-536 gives 517.5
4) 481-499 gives 485.0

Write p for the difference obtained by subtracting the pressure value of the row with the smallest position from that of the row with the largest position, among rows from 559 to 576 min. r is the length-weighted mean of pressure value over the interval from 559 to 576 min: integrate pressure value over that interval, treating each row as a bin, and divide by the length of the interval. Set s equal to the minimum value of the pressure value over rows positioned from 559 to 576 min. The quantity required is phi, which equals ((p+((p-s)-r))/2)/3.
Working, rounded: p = -69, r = 95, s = 71.6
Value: -51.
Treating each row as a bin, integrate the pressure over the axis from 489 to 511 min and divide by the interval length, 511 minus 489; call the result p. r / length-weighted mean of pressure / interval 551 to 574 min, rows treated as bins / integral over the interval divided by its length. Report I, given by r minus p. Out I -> -79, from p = 204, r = 124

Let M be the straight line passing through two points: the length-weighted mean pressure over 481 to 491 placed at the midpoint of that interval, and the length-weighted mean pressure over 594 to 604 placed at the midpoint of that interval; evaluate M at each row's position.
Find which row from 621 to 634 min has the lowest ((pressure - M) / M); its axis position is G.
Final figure 622.5 min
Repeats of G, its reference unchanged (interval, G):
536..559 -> 557.5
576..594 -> 577.5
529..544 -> 532.5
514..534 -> 517.5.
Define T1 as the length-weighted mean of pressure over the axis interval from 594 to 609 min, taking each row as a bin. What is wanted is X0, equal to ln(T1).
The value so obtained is 5.11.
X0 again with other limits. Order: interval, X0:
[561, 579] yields 4.47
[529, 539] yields 5.40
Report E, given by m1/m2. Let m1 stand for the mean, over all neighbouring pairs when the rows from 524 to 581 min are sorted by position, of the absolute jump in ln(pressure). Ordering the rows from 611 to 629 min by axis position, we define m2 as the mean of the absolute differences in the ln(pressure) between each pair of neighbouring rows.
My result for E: 0.4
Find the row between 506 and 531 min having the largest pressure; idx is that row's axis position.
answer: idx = 530.0 min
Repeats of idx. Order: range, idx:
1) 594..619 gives 605.0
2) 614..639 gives 635.0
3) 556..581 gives 557.5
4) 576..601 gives 597.5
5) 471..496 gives 477.5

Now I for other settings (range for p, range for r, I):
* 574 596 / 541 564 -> 73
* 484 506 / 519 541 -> 9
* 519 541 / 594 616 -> -60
